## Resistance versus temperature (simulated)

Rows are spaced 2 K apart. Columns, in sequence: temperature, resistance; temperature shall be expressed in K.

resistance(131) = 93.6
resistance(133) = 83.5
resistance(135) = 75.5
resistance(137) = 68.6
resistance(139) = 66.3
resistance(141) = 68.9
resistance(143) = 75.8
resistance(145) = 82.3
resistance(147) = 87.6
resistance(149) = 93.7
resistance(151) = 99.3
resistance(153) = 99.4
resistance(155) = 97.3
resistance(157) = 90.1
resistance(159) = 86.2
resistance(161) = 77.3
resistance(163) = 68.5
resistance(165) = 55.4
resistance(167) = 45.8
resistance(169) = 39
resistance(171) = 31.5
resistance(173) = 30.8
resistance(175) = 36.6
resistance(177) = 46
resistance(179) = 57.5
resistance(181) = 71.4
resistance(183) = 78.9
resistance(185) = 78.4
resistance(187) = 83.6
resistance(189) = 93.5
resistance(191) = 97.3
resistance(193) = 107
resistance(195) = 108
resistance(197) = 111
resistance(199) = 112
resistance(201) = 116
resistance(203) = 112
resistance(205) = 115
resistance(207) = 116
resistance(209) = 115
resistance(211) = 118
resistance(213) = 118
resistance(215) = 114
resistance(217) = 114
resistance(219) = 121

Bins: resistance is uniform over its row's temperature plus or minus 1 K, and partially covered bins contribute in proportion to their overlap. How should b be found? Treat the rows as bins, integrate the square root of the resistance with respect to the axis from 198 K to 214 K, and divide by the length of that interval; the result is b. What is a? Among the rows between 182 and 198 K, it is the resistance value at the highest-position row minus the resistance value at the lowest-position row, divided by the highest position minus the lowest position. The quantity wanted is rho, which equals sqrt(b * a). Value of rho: 5.0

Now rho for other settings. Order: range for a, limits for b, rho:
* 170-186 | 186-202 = 5.8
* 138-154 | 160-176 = 4.0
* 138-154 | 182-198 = 4.8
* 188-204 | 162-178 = 3.0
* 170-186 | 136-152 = 5.5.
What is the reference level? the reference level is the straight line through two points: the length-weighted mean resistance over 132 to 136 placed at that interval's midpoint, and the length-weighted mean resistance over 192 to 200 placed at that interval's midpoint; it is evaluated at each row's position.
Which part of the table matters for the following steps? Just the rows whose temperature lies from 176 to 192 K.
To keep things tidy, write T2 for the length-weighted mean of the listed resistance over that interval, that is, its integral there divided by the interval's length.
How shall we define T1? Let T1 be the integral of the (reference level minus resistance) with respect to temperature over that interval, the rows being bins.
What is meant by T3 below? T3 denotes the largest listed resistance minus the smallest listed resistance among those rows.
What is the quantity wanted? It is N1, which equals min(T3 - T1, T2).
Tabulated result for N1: -395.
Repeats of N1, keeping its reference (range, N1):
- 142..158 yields 79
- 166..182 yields -824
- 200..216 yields 9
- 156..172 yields -458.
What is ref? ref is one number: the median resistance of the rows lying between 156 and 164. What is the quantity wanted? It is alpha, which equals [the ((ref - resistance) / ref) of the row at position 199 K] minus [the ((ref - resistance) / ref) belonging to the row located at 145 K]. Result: -0.4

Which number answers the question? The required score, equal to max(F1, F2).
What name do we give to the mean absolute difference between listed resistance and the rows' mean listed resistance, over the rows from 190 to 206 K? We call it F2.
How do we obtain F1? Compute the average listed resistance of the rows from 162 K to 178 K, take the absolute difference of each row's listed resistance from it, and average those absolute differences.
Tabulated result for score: 10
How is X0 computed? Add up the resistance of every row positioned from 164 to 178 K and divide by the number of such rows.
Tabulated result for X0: 41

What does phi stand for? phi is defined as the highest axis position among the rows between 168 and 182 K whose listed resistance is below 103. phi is 181 K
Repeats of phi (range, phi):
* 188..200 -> 191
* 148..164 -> 163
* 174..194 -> 191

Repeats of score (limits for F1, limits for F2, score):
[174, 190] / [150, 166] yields 16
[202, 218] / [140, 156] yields 9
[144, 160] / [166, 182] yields 10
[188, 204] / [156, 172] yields 19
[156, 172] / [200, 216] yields 19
